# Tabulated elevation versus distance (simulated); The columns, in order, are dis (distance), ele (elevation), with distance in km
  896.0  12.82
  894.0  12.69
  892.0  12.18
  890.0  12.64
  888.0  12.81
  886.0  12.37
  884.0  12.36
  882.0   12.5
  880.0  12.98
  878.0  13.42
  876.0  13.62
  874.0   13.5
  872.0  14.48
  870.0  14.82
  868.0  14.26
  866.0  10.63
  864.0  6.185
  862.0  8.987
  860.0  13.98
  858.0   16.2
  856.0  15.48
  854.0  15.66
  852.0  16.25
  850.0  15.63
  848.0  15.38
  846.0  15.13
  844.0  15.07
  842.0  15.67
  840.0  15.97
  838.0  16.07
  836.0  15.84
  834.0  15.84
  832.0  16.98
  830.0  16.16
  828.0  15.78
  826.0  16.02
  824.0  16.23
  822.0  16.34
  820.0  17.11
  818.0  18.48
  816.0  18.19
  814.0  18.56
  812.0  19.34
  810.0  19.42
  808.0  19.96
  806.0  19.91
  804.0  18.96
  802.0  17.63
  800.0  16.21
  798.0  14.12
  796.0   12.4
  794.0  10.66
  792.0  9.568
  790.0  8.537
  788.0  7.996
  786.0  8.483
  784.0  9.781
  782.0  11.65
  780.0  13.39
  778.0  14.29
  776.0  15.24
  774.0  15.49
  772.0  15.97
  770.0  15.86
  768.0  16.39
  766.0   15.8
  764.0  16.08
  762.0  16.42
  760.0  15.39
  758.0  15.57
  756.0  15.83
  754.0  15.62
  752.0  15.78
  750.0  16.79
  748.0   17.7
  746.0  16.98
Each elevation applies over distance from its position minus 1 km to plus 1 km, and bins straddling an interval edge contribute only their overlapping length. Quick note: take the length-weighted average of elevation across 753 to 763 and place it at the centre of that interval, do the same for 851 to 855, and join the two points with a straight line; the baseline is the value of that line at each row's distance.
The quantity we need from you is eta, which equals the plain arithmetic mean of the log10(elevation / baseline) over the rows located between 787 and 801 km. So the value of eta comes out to -0.16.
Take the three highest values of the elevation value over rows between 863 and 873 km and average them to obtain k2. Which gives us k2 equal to 14.5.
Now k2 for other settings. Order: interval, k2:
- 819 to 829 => 16.6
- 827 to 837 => 16.3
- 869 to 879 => 14.3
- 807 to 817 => 19.6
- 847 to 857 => 15.8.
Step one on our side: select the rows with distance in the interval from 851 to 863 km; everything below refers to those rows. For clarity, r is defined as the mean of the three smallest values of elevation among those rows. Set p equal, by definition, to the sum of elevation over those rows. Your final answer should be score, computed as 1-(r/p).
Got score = 0.852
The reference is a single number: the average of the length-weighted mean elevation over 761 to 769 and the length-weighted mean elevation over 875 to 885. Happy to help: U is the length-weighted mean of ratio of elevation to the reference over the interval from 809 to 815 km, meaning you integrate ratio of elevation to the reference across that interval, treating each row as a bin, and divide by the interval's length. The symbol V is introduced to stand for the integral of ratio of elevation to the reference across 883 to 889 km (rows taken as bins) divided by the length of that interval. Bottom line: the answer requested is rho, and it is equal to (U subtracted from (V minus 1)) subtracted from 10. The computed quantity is 11.5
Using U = 1.31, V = 0.86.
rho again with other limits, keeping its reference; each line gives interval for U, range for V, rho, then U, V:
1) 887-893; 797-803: 10.8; 0.86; 1.10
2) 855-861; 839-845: 11.0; 1.04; 1.07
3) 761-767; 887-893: 11.2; 1.10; 0.86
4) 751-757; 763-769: 11.0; 1.08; 1.10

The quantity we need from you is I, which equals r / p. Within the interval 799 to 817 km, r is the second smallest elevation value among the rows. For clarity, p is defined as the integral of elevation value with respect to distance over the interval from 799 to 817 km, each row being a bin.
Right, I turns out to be 0.052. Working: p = 336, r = 17.63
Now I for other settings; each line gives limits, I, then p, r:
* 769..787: 0.041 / 240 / 9.781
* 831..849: 0.053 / 284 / 15.13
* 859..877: 0.041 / 221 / 8.987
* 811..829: 0.051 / 312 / 16.02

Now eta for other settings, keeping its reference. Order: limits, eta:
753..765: 0.00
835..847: -0.01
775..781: -0.04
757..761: -0.01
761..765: 0.01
